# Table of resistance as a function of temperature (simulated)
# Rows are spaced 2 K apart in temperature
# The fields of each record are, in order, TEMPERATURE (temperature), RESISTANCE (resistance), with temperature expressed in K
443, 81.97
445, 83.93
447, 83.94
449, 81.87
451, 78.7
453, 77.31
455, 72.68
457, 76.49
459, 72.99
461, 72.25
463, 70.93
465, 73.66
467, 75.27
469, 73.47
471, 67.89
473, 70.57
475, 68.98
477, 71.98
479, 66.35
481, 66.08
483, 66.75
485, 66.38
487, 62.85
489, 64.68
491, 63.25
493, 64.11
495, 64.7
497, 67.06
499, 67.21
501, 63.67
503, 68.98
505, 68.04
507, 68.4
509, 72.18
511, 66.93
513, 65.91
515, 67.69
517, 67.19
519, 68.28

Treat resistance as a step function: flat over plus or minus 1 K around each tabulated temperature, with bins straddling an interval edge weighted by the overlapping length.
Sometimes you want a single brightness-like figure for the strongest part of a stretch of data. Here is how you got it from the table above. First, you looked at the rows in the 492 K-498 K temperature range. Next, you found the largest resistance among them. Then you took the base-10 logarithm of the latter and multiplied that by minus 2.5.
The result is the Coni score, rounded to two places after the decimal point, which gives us -4.57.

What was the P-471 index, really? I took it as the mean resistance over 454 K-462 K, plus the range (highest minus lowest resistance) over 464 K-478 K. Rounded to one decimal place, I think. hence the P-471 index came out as 81.0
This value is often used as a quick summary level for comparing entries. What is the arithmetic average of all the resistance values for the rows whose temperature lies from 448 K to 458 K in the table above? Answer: 77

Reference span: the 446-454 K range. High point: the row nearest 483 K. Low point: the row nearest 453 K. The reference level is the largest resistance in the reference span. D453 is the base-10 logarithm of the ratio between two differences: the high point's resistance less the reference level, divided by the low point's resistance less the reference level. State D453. 0.41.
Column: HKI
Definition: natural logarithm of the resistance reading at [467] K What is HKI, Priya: 4.32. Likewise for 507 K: 4.23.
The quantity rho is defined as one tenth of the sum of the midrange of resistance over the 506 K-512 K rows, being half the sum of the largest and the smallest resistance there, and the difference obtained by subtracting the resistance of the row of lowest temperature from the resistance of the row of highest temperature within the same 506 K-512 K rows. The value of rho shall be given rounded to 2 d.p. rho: 6.81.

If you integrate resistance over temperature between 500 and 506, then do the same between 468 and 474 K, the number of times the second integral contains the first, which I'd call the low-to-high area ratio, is 1.1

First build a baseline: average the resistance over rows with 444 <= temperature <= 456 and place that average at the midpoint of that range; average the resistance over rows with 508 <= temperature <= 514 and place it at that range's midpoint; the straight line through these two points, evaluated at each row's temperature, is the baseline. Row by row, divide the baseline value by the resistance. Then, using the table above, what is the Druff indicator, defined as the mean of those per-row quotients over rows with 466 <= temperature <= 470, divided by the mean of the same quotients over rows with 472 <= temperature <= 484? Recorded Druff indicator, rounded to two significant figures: 0.94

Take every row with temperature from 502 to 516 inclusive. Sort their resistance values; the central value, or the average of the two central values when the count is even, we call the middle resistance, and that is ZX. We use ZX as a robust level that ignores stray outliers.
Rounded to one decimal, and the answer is 68.0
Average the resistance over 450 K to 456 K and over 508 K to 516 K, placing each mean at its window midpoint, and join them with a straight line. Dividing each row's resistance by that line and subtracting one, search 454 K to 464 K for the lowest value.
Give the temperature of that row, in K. 463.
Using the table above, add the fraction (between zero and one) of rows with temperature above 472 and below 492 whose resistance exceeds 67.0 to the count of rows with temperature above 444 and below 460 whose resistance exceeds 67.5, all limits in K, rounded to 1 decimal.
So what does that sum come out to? 8.3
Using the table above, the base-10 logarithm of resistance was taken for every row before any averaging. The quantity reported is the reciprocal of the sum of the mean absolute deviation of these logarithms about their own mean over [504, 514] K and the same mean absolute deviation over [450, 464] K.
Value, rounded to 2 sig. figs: 40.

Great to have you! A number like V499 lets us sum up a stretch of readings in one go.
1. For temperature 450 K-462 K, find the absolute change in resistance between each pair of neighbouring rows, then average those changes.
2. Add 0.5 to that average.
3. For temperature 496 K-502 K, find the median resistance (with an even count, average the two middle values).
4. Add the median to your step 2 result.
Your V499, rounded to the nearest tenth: 70.4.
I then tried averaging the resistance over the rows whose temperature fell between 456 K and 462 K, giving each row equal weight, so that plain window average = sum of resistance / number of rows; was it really 74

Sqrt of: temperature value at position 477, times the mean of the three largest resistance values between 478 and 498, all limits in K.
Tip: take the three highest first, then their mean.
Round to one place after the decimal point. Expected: 69.3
